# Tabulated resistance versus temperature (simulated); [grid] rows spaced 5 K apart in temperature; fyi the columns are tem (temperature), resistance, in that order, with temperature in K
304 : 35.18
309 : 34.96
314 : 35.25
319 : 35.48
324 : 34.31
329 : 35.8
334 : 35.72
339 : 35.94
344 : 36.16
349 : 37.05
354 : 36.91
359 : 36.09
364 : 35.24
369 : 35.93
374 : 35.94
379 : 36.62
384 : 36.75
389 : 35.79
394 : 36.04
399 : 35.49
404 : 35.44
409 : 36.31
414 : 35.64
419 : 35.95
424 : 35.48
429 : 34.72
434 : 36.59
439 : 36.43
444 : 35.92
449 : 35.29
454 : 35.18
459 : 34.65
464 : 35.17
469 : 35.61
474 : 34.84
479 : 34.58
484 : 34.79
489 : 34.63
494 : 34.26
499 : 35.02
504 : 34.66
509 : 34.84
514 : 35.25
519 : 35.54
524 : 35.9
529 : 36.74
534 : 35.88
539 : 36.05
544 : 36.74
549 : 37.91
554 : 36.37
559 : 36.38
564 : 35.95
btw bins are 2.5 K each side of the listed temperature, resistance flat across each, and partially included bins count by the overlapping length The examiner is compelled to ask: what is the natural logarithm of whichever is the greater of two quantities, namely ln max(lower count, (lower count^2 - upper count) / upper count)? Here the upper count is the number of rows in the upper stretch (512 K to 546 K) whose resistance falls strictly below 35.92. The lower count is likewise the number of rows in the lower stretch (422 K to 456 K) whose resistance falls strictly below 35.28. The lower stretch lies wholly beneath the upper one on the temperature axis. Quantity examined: 0.69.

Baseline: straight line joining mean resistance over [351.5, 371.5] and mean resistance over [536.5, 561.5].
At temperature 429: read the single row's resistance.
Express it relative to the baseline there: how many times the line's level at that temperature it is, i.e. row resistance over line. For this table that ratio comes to 0.957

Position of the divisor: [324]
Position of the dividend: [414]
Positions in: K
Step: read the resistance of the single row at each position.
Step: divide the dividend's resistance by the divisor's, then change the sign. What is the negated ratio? -1.04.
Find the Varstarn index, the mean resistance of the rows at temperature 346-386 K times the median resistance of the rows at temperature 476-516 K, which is 1261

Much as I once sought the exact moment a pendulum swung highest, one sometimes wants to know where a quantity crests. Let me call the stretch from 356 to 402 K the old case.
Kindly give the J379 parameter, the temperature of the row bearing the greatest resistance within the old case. 384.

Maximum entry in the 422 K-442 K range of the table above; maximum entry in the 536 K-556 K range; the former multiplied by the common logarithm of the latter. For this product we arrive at 57.8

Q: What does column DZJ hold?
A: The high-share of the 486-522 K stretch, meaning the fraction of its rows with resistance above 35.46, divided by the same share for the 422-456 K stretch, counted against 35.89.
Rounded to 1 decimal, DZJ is 0.3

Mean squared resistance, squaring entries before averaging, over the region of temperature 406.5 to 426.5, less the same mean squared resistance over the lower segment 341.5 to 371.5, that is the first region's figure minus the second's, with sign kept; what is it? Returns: -28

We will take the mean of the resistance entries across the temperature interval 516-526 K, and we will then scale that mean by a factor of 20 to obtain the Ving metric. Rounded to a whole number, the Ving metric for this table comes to 714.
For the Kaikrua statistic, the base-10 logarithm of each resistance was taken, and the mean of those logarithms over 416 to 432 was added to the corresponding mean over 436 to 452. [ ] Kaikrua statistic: 3.10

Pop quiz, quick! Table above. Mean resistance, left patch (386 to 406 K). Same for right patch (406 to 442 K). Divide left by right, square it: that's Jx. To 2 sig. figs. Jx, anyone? 0.99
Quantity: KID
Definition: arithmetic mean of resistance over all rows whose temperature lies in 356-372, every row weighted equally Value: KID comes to 35.8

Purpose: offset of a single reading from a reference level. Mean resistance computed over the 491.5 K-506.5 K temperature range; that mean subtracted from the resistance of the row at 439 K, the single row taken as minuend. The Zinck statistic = 1.8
